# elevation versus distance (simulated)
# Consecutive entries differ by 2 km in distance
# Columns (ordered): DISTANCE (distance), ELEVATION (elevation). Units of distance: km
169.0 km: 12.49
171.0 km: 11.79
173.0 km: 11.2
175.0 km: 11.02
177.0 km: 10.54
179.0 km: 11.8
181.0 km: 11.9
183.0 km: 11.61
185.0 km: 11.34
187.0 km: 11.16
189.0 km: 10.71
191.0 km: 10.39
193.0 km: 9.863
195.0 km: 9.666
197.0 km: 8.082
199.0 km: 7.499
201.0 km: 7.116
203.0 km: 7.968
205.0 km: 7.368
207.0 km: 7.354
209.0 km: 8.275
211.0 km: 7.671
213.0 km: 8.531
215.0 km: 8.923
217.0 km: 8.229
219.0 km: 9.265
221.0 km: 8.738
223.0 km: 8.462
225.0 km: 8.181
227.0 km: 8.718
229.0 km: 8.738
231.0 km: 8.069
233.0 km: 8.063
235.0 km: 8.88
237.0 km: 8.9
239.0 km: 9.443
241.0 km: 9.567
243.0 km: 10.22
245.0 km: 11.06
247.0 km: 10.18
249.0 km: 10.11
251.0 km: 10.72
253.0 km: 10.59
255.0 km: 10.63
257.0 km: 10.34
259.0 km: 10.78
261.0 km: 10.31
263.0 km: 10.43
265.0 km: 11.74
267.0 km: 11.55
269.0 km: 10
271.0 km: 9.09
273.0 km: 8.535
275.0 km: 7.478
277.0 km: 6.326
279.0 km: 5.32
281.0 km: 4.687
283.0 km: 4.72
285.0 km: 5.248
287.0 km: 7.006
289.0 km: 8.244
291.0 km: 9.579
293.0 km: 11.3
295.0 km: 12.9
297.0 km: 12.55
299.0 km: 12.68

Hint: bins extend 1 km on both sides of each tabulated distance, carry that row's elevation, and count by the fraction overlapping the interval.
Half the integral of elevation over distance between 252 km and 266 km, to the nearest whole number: 75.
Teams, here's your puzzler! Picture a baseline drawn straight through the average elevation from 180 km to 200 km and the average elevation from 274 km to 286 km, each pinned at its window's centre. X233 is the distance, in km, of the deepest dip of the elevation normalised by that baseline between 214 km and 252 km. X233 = 217.0 km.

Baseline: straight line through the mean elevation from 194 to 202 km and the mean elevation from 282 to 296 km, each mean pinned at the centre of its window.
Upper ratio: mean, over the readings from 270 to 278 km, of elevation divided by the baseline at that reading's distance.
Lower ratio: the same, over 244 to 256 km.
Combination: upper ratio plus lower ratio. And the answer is 2.2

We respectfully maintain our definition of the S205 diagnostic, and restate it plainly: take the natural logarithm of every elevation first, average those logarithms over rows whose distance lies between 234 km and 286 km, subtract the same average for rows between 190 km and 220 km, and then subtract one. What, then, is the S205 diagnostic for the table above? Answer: -0.95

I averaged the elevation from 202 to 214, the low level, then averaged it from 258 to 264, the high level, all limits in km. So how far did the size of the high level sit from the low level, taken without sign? 2.6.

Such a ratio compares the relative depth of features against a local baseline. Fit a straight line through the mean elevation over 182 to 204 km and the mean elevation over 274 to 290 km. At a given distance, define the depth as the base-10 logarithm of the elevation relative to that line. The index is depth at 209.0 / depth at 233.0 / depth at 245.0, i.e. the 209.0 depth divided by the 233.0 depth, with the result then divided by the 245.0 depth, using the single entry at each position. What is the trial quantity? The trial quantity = -118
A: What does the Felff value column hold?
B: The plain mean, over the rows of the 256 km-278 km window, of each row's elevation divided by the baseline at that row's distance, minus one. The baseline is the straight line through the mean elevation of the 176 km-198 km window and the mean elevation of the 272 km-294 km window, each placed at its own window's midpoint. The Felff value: 0.25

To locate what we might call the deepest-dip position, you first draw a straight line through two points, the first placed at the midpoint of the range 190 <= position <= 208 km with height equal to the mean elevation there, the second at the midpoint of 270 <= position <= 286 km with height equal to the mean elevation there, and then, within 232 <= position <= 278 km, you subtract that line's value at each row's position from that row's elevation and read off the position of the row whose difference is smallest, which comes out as 277.0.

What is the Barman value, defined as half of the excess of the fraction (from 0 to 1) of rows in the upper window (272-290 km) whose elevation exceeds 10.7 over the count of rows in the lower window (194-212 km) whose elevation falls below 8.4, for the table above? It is -4.0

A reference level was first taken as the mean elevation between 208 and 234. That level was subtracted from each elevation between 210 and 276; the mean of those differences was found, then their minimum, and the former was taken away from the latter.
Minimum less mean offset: -2.0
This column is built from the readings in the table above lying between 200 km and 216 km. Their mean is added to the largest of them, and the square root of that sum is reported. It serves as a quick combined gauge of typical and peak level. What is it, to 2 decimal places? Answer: 4.10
